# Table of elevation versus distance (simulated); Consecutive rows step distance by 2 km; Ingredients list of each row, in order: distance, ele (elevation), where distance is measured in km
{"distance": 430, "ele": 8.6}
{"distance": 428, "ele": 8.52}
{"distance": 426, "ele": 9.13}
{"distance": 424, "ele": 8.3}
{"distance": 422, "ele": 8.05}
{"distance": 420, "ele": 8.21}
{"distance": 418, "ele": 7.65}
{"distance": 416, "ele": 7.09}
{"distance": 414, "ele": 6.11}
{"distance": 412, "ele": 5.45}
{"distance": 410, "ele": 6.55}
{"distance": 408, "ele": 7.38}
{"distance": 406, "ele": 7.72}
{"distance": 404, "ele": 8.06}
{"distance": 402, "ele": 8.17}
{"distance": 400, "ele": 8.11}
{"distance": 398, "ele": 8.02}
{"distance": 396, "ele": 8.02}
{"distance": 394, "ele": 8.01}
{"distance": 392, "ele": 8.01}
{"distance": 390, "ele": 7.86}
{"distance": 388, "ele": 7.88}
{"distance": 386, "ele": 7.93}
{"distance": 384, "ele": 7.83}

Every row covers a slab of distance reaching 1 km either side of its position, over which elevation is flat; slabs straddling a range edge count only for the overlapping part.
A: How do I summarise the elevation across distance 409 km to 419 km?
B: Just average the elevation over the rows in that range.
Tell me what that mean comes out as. 6.57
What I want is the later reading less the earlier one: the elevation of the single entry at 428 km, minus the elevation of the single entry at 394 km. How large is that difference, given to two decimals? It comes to 0.51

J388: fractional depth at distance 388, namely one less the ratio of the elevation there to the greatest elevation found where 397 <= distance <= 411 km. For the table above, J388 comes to 0.035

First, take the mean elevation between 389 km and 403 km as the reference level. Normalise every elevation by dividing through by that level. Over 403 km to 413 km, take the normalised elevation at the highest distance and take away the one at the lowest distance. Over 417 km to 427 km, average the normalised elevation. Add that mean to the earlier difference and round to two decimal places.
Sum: 0.70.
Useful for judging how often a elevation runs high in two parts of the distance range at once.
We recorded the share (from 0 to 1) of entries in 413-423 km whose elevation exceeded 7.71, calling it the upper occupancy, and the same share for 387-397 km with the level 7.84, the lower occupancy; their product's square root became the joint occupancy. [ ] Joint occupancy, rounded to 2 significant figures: 0.63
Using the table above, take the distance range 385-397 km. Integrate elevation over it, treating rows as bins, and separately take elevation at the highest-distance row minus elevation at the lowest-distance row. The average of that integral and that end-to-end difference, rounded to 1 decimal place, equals 47.8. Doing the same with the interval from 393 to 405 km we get 48.4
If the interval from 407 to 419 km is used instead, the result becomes 40.4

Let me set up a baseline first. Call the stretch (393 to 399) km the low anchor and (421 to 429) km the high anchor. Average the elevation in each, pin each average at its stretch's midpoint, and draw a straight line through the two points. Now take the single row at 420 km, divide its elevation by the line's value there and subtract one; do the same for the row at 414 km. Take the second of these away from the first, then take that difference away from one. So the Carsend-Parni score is 0.76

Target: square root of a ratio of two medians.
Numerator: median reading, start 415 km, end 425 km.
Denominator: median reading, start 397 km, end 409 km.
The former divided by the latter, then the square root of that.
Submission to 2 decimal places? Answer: 1.00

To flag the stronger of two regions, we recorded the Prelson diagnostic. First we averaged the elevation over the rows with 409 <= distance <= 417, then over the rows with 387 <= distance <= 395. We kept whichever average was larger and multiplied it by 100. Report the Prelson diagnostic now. 794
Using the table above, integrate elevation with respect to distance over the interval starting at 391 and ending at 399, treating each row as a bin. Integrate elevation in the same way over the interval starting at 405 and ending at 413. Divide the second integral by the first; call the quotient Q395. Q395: 0.85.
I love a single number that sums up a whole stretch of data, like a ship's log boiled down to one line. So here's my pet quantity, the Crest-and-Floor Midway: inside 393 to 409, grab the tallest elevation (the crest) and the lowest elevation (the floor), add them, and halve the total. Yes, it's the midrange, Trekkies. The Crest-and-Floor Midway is 7.8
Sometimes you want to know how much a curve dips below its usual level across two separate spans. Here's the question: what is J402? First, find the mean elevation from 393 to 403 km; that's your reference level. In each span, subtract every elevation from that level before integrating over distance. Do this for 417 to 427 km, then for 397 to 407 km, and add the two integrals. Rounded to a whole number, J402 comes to -2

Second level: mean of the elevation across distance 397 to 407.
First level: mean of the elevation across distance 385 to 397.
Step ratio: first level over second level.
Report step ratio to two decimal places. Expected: 0.99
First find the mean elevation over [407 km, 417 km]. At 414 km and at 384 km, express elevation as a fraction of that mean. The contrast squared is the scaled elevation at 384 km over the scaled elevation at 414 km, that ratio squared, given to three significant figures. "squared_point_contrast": 1.64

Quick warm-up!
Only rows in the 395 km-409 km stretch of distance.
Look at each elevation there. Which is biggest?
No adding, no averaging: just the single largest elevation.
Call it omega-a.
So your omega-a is 8.17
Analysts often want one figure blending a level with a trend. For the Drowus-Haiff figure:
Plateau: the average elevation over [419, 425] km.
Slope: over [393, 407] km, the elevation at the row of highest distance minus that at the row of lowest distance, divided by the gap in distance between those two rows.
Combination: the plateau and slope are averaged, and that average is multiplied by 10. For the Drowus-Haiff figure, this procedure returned 40.8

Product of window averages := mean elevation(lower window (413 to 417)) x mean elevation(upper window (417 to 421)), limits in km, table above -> 52.3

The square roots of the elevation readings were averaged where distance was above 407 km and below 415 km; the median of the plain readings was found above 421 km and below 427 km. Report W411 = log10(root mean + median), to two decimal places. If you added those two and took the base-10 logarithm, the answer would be 1.03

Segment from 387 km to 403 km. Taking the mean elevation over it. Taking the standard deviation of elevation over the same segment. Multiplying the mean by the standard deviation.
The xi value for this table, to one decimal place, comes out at 0.8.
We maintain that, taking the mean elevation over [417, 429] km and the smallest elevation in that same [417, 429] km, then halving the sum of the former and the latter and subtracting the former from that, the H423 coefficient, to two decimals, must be -0.33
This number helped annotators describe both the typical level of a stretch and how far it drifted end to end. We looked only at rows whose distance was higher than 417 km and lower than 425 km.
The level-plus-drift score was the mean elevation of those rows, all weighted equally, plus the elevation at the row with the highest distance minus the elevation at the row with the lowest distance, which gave 8.7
